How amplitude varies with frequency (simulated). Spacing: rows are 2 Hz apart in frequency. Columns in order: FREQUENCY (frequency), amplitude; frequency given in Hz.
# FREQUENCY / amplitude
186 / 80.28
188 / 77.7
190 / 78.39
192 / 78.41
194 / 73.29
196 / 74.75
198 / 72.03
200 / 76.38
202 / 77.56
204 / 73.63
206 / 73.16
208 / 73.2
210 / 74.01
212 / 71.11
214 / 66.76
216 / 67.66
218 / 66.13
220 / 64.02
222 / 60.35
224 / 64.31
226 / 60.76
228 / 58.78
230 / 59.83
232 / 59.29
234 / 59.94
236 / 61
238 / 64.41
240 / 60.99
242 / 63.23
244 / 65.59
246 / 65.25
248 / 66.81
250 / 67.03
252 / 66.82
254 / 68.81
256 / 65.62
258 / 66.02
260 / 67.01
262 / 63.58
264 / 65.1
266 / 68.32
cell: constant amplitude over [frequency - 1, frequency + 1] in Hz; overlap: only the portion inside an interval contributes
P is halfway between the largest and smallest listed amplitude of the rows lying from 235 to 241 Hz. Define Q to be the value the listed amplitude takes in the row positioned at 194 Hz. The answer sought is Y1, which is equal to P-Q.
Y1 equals -11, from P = 63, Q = 73.29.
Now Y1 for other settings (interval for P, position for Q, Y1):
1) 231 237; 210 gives -14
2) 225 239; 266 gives -7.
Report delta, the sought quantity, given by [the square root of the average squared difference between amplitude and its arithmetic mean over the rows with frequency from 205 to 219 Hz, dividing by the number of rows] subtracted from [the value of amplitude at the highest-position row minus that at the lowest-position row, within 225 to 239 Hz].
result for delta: 0.5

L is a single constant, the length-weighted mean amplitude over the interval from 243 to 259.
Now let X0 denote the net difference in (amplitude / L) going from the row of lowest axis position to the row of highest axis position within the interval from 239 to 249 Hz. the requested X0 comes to 0.09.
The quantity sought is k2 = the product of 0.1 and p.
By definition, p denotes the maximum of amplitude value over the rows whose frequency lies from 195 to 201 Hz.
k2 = 7.64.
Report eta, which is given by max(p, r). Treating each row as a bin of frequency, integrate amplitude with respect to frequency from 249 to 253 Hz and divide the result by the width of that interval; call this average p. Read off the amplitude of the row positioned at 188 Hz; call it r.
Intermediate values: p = 67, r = 77.7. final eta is 78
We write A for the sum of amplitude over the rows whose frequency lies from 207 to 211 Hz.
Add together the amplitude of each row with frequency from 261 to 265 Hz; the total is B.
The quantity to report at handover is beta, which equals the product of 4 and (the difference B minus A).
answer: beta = -74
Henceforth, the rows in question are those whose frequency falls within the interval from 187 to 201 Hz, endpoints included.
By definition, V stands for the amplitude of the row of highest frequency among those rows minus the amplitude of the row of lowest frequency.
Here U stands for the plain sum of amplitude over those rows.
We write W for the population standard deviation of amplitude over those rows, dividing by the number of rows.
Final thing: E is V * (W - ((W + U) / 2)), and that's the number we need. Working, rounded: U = 531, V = -1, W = 2.4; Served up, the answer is 349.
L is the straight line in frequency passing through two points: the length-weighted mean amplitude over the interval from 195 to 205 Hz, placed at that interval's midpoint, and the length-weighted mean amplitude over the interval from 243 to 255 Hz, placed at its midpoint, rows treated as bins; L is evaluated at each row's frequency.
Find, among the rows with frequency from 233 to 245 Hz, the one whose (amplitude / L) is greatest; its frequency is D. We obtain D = 244 Hz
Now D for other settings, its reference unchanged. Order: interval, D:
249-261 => 254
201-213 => 202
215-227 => 216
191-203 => 202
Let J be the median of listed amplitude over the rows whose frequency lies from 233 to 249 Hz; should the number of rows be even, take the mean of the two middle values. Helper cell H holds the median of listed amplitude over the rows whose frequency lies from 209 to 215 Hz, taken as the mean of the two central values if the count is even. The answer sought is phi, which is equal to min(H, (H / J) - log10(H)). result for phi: -0.74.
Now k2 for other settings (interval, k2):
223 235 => 6.43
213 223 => 6.77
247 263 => 6.88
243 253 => 6.70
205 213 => 7.40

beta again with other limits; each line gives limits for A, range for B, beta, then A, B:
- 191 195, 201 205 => -2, 152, 151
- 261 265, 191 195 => 92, 129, 152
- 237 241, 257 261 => 31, 125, 133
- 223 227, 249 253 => 35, 125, 134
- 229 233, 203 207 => 111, 119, 147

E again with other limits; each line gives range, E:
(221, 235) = 86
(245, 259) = -179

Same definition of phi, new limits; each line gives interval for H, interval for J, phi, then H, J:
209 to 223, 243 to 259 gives -0.82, 67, 66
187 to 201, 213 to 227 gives -0.70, 76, 64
